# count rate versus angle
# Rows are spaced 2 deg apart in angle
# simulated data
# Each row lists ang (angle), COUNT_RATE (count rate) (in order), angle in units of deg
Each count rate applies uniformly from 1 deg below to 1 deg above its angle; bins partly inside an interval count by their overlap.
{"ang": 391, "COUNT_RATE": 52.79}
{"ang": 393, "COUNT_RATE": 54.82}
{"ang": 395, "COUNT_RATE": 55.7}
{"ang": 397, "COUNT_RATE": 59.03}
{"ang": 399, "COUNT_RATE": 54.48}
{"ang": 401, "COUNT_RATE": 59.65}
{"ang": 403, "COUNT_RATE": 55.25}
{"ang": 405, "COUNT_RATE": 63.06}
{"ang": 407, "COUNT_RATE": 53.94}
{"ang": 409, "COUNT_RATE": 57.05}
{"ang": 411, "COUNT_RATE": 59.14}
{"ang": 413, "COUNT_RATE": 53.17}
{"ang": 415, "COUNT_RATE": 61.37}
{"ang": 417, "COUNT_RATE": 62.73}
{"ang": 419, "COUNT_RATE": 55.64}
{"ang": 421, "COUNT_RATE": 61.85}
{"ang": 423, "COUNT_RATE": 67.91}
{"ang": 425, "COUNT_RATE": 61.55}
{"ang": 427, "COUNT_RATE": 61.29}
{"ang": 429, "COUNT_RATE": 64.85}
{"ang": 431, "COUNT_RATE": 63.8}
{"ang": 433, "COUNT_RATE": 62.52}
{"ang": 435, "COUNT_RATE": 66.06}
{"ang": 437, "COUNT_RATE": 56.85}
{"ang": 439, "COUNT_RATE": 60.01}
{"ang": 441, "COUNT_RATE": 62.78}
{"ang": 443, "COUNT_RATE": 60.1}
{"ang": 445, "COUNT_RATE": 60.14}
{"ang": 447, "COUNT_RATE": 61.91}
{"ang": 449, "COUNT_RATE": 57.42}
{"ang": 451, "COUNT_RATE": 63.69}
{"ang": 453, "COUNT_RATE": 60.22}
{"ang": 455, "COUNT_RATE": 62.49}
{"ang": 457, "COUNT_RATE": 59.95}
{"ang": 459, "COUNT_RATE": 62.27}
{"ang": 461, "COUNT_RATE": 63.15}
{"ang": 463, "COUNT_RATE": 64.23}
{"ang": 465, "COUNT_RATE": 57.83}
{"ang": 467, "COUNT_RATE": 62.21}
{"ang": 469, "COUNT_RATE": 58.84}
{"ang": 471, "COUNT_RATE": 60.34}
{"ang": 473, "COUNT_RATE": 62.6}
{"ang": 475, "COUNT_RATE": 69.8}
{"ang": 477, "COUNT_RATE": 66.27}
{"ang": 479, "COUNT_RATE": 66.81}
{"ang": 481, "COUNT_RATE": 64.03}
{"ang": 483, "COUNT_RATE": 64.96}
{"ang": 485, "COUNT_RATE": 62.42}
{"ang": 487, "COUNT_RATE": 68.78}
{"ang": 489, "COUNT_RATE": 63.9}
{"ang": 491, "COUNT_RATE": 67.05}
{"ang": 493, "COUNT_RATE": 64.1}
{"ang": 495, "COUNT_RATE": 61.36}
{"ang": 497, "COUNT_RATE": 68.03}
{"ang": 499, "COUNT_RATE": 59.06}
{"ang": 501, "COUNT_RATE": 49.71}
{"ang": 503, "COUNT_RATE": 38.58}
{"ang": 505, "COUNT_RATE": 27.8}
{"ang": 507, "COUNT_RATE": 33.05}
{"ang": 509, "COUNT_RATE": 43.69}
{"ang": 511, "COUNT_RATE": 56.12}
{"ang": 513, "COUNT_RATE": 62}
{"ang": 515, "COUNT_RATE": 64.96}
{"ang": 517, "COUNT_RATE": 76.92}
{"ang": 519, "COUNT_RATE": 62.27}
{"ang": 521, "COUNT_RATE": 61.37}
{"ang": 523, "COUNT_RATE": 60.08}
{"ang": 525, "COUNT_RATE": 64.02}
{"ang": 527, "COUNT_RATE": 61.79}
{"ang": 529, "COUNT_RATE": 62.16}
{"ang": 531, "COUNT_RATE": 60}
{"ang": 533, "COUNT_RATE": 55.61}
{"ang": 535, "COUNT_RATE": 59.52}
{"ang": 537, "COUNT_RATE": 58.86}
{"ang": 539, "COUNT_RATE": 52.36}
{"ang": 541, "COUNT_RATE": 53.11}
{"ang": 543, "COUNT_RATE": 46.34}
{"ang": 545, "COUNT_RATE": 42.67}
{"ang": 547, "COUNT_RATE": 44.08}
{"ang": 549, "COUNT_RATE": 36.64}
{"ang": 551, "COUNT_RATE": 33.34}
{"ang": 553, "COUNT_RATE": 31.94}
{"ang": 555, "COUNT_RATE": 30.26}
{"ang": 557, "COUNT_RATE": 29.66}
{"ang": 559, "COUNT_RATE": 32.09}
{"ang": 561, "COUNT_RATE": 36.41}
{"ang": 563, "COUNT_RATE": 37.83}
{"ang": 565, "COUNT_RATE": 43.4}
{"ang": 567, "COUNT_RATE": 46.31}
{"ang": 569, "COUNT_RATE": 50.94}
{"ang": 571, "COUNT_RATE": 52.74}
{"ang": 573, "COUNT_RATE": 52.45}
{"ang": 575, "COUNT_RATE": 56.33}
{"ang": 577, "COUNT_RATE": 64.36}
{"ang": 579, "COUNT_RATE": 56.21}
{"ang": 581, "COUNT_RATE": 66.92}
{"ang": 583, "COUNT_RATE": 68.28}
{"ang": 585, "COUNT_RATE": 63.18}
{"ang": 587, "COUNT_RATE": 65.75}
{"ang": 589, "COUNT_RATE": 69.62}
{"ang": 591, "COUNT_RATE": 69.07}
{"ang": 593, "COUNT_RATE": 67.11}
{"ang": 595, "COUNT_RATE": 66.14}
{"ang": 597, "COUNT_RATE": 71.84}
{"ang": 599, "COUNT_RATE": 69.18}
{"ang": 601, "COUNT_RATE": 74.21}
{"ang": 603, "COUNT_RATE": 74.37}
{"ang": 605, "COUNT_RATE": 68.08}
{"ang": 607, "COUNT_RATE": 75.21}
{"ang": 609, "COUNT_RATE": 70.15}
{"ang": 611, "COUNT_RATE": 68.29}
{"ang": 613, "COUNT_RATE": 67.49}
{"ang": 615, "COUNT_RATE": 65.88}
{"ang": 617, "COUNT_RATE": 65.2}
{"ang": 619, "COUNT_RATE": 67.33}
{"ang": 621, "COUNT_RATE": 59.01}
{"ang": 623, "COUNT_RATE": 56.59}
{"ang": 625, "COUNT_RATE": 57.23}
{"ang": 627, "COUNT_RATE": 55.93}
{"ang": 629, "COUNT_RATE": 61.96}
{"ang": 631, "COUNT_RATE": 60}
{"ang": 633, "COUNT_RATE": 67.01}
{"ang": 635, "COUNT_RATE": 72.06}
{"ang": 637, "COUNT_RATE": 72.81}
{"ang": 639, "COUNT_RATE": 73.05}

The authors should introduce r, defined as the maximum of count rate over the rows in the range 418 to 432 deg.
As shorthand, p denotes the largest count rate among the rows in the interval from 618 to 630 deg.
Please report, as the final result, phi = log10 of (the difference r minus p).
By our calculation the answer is -0.24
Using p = 67.33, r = 67.91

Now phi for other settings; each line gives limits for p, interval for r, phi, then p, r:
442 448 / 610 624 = 0.80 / 61.91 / 68.29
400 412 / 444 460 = -0.20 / 63.06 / 63.69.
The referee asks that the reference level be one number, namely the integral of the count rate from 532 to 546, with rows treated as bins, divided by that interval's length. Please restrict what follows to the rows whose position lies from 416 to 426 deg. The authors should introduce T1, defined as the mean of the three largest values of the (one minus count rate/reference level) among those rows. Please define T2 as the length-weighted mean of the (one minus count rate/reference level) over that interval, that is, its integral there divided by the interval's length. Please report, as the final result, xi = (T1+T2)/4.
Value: -0.08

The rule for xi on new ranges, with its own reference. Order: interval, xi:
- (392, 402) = -0.03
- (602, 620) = -0.14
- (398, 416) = -0.03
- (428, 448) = -0.07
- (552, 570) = 0.18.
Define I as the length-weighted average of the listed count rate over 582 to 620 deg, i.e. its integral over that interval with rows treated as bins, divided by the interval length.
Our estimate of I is 68.8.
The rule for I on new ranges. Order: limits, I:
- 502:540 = 55.9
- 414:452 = 61.7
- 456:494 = 63.7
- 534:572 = 43.1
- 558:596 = 56.1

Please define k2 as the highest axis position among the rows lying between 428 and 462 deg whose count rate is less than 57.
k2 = 437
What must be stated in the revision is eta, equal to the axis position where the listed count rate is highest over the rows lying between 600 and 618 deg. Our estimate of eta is 607 deg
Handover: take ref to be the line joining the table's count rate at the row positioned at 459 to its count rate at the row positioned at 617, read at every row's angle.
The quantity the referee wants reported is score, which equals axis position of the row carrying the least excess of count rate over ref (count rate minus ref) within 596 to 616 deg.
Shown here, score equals 615 deg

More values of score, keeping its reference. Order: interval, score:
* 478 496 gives 495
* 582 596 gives 585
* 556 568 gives 557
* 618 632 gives 627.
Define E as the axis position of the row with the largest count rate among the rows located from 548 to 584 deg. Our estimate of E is 583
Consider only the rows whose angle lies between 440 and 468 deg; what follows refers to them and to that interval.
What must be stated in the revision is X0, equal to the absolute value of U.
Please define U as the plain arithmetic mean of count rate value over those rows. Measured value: 61.3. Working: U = 61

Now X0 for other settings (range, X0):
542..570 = 38.7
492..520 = 54.8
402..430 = 59.9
